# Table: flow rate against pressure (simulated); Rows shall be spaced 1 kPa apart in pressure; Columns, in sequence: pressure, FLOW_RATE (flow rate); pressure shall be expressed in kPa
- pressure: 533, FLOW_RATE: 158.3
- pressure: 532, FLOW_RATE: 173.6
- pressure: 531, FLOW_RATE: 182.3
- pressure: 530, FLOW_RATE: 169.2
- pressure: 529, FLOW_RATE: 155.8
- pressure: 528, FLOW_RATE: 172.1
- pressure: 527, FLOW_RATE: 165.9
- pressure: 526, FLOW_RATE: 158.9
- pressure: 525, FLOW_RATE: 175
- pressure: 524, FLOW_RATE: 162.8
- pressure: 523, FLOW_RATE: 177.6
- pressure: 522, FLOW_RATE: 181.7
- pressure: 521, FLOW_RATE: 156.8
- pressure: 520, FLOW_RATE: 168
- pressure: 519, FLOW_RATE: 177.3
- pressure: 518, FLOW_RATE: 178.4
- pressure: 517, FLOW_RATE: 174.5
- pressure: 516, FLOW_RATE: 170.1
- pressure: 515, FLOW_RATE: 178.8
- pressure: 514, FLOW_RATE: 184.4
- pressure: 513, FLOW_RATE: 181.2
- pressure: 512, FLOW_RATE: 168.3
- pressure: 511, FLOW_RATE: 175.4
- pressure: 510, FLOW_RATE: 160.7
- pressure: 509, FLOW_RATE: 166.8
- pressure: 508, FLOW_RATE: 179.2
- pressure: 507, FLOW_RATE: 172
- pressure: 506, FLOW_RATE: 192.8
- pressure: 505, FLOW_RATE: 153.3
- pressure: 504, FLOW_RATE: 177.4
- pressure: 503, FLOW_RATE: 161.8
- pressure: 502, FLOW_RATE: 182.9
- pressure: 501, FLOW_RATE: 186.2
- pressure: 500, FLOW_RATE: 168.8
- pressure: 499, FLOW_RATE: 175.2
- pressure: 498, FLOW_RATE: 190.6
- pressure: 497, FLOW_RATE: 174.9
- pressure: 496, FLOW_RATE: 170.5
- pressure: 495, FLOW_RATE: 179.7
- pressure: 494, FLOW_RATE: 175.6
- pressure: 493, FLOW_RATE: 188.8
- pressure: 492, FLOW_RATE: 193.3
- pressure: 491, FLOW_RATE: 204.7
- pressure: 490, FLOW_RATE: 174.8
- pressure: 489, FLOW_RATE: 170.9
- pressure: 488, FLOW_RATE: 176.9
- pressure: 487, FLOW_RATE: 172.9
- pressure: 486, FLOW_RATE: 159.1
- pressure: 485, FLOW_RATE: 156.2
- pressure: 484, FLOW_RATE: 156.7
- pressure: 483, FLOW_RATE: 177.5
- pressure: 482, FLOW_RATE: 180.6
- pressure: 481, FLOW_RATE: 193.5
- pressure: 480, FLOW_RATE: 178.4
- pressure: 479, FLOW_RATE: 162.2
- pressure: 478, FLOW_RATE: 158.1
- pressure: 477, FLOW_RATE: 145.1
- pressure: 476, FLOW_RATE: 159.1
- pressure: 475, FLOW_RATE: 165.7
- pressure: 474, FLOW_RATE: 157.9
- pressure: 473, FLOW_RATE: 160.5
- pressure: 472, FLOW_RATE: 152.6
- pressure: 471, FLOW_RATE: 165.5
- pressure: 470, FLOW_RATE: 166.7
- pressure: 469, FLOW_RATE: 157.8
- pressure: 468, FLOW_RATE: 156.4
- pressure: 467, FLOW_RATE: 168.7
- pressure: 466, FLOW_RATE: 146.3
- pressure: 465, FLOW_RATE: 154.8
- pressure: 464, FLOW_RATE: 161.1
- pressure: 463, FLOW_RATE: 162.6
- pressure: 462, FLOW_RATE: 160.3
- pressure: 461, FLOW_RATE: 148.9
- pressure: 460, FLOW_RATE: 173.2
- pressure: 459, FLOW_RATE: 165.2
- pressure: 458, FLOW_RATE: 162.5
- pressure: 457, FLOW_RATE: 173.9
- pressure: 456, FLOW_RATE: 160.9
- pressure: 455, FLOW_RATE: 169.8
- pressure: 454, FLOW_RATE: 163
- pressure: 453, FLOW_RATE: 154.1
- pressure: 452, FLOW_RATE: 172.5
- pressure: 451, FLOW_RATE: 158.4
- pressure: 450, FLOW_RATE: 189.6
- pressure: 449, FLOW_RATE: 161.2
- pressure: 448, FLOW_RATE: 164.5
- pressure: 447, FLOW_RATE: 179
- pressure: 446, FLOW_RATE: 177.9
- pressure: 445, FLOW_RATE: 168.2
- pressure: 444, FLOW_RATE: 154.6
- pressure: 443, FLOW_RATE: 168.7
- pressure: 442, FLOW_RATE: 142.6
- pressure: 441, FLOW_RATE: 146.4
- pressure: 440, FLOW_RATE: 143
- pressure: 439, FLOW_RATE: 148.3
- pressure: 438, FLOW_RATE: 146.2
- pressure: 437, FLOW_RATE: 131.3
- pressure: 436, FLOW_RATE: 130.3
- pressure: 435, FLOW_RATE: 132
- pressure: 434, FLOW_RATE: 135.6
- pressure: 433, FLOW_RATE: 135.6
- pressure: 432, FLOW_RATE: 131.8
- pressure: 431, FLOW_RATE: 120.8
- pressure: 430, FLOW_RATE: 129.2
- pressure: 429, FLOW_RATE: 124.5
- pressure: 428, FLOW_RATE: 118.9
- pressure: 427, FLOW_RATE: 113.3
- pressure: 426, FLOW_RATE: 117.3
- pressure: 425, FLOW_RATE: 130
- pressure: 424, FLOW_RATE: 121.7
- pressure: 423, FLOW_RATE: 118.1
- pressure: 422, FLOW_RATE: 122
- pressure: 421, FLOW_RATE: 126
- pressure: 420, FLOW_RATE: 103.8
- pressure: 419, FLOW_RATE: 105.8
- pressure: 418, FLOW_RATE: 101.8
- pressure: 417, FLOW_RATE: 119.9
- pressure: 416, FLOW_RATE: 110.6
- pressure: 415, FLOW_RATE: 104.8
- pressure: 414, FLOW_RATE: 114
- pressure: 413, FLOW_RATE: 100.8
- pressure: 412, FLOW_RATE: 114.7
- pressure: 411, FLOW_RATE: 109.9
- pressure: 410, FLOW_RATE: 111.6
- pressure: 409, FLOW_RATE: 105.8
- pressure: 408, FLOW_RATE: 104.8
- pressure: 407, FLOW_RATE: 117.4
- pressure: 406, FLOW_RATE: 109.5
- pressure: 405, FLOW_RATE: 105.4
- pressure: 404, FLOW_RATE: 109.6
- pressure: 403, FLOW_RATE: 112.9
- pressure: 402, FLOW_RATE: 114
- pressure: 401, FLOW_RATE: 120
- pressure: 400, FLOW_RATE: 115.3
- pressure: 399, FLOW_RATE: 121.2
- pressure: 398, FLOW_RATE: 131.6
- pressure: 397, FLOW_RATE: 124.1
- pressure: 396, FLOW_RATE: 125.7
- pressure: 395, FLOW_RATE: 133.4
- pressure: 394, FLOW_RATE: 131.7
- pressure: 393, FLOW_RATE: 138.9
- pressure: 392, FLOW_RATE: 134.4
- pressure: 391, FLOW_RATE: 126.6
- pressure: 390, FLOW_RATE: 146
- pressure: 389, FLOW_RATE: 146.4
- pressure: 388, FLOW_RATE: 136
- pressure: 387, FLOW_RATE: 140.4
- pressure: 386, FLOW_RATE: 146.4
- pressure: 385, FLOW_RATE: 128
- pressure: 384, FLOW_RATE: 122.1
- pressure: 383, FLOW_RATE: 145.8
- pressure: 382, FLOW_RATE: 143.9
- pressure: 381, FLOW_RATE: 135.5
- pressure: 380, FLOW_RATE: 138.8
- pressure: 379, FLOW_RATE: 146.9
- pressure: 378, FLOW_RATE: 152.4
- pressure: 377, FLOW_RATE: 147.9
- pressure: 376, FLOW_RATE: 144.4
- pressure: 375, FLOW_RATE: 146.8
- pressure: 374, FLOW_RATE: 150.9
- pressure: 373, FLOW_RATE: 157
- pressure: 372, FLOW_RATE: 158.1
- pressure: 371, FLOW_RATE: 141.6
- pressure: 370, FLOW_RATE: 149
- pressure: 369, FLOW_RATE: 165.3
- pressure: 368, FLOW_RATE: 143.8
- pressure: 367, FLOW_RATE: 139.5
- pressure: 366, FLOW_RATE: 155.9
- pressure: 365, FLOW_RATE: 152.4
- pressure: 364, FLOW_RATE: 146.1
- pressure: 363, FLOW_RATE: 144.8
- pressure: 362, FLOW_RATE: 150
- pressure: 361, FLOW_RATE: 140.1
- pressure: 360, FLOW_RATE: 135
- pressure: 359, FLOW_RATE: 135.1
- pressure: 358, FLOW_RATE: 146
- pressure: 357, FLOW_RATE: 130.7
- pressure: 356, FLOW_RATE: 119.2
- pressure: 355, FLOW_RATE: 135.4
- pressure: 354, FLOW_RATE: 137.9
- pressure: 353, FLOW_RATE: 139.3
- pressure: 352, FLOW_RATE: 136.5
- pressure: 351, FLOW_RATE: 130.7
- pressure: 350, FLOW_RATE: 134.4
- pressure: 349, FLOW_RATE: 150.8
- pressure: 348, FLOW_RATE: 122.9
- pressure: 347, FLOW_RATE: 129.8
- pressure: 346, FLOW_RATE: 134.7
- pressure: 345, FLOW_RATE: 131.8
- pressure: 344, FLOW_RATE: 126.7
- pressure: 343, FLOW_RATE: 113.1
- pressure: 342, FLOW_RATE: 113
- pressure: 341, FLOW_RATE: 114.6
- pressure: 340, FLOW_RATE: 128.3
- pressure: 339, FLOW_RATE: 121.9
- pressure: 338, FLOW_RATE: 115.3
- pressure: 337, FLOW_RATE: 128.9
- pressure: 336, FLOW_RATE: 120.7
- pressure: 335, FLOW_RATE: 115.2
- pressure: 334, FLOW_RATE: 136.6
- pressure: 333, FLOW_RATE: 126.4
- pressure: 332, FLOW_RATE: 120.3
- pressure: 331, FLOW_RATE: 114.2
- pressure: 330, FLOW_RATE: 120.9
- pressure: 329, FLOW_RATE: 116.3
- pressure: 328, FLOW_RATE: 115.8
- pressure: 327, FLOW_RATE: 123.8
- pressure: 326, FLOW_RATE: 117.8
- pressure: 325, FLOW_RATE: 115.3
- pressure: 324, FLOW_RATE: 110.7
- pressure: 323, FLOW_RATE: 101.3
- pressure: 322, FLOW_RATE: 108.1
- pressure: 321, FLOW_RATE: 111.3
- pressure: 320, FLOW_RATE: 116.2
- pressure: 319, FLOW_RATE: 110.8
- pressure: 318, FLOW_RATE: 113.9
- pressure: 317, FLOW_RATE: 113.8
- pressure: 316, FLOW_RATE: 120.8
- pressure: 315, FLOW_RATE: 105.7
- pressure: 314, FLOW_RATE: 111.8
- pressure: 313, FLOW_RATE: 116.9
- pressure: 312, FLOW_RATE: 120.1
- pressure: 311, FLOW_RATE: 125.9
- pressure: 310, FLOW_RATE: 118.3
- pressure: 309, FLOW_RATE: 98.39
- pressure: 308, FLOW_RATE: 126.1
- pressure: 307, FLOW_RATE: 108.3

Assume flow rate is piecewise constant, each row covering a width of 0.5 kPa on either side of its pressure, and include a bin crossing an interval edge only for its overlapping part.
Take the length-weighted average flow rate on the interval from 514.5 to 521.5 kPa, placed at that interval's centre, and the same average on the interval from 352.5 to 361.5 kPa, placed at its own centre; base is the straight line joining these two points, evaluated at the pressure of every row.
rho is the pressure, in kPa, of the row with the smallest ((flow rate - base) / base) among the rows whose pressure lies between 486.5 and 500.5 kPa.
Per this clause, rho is 500 kPa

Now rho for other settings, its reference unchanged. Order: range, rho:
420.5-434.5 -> 427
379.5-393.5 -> 384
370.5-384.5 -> 384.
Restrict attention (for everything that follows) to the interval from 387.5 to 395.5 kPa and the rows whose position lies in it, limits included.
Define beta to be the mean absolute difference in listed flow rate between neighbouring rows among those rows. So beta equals 7.3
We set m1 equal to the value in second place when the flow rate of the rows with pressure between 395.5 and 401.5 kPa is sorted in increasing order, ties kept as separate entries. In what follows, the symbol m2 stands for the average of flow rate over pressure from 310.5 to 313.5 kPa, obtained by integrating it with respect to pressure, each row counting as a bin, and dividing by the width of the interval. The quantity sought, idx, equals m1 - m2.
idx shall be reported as -1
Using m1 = 120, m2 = 121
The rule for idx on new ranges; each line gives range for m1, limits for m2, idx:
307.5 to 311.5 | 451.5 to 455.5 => -47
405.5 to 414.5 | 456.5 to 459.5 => -62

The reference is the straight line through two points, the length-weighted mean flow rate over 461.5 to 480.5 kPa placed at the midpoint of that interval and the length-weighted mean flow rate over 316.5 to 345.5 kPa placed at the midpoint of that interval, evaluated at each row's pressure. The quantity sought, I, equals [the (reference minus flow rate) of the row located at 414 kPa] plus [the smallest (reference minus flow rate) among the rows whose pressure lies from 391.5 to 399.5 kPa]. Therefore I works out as 27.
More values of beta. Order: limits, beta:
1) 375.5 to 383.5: 5.0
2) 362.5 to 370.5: 9.9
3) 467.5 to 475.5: 6.1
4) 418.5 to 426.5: 8.1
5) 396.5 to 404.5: 5.6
